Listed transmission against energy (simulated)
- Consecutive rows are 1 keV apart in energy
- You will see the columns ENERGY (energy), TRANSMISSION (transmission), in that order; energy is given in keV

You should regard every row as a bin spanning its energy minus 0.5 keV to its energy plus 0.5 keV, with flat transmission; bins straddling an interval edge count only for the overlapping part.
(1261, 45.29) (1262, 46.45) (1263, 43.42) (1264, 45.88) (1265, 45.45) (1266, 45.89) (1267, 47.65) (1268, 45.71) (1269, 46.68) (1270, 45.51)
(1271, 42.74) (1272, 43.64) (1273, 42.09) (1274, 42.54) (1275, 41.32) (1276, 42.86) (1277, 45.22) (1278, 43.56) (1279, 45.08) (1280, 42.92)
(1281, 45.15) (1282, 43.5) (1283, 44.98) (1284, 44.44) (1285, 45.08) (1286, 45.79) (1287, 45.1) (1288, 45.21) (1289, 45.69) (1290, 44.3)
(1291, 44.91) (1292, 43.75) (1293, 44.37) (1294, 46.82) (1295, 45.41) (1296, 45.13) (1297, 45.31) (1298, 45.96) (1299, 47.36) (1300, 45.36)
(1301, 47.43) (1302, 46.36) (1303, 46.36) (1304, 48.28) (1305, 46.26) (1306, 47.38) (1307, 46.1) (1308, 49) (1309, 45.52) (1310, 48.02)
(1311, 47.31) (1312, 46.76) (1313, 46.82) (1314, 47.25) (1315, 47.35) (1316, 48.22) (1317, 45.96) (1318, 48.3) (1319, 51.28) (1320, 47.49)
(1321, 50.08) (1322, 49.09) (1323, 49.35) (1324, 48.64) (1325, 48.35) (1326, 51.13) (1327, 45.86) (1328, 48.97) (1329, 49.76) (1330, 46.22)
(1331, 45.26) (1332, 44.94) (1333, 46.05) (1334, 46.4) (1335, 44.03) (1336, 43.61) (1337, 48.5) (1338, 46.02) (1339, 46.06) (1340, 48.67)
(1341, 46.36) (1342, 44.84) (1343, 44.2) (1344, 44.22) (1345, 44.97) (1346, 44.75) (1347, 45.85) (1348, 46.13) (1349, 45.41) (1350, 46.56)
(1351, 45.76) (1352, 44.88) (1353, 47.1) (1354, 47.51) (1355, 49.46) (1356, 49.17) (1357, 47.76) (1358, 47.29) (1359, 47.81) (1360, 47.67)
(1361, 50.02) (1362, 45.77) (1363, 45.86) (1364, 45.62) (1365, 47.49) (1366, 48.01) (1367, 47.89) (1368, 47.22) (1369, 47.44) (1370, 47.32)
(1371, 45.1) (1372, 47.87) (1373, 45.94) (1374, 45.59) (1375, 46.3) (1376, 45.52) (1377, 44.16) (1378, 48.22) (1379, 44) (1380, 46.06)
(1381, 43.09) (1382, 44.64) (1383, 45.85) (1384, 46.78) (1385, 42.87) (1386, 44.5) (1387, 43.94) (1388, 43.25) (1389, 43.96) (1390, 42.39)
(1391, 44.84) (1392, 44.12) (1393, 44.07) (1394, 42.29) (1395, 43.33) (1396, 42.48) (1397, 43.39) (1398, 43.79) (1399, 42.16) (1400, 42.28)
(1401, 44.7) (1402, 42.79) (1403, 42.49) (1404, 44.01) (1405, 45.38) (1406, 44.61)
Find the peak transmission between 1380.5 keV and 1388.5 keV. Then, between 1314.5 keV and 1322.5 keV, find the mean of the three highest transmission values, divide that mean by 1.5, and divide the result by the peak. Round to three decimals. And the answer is 0.715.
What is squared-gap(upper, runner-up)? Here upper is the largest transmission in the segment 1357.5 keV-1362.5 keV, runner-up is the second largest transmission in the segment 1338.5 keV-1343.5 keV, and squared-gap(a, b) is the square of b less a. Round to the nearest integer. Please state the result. 13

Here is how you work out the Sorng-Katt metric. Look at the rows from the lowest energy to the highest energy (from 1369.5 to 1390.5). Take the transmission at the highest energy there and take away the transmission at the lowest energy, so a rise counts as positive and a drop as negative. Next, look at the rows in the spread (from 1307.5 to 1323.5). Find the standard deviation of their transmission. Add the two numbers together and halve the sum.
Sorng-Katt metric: -1.7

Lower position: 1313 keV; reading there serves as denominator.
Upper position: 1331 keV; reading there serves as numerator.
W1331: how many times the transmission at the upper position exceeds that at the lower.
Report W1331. 0.97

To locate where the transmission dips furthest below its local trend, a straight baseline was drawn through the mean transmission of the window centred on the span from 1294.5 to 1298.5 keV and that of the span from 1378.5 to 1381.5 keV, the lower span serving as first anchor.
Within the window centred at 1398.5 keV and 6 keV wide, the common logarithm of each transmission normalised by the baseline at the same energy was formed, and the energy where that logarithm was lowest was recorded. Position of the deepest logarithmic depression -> 1399 keV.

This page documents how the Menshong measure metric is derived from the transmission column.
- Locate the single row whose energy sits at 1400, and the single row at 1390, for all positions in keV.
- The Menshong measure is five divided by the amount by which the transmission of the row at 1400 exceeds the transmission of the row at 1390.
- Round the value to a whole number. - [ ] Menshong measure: -45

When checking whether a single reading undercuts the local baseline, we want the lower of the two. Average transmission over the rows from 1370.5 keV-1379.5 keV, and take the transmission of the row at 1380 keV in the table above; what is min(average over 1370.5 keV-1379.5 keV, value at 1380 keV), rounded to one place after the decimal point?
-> 45.9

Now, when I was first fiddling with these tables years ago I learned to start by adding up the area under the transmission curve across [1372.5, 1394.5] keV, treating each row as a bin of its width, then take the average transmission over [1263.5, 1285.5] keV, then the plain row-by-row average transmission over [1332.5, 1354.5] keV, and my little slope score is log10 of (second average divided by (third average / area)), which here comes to 2.98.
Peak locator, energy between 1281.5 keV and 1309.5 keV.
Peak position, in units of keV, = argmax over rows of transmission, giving 1308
